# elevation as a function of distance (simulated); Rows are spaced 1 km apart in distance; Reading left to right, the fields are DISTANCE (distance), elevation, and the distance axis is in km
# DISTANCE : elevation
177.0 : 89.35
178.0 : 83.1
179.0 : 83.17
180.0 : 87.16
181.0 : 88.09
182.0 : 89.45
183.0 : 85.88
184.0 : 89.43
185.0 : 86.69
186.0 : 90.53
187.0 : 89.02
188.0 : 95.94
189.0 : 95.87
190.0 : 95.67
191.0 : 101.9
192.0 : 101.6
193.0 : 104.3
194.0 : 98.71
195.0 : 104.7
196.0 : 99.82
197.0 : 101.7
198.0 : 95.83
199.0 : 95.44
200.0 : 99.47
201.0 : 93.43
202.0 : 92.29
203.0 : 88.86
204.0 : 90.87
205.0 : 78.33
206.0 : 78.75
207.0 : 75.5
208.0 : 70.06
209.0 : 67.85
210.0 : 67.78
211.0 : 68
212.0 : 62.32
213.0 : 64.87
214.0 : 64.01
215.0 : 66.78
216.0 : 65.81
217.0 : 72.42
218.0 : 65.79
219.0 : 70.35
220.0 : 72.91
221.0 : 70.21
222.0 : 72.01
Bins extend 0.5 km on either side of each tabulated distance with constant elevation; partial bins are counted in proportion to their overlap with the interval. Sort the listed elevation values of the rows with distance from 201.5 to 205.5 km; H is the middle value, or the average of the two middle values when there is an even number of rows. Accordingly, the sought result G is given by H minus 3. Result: 87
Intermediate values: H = 90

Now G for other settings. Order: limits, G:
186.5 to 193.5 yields 93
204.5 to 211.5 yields 67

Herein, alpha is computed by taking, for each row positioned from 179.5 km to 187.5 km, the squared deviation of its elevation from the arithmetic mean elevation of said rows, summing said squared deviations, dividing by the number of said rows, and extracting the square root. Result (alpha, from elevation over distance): 1.5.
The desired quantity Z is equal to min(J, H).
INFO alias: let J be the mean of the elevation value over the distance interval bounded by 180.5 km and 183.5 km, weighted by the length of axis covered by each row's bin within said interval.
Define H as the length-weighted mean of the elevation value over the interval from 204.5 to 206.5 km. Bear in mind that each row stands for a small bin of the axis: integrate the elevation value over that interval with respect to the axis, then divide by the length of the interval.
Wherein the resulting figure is 78.5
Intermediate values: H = 78.5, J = 87.8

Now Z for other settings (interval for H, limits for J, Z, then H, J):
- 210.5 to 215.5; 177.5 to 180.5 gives 65.2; 65.2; 84.5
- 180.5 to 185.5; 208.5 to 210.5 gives 67.8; 87.9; 67.8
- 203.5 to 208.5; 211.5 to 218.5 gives 66.0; 78.7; 66.0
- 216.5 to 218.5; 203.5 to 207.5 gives 69.1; 69.1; 80.9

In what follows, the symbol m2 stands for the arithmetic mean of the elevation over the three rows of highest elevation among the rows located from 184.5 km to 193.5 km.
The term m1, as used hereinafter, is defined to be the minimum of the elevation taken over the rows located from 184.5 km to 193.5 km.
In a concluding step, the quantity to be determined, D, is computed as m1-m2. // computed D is -15.9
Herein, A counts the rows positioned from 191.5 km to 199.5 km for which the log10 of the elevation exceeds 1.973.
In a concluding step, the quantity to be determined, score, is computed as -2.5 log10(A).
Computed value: -2.3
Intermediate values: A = 8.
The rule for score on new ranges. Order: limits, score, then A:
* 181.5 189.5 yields -0.8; 2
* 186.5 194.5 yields -2.1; 7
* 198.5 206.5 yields -0.8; 2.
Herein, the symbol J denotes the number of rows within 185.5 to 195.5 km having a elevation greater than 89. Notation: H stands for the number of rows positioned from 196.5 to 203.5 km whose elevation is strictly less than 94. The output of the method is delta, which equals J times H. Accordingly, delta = 30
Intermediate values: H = 3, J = 10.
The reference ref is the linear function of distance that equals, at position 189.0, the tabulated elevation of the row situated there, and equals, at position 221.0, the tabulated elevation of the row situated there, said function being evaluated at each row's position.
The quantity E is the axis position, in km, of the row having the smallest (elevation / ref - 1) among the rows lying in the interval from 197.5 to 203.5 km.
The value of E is 203.0 km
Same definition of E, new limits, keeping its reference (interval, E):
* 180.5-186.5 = 183.0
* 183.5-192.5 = 185.0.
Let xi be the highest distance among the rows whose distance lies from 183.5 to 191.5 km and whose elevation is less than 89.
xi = 185.0 km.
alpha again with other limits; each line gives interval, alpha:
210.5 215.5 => 2.0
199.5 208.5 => 9.3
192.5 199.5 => 3.4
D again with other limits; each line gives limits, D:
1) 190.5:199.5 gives -8.2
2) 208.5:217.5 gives -7.1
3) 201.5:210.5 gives -22.9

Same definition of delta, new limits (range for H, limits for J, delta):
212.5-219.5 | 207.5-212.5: 0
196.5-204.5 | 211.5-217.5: 0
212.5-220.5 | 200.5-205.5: 24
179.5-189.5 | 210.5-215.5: 0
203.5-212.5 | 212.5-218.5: 0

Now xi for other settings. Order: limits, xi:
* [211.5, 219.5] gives 219.0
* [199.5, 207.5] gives 207.0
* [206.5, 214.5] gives 214.0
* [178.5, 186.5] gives 185.0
